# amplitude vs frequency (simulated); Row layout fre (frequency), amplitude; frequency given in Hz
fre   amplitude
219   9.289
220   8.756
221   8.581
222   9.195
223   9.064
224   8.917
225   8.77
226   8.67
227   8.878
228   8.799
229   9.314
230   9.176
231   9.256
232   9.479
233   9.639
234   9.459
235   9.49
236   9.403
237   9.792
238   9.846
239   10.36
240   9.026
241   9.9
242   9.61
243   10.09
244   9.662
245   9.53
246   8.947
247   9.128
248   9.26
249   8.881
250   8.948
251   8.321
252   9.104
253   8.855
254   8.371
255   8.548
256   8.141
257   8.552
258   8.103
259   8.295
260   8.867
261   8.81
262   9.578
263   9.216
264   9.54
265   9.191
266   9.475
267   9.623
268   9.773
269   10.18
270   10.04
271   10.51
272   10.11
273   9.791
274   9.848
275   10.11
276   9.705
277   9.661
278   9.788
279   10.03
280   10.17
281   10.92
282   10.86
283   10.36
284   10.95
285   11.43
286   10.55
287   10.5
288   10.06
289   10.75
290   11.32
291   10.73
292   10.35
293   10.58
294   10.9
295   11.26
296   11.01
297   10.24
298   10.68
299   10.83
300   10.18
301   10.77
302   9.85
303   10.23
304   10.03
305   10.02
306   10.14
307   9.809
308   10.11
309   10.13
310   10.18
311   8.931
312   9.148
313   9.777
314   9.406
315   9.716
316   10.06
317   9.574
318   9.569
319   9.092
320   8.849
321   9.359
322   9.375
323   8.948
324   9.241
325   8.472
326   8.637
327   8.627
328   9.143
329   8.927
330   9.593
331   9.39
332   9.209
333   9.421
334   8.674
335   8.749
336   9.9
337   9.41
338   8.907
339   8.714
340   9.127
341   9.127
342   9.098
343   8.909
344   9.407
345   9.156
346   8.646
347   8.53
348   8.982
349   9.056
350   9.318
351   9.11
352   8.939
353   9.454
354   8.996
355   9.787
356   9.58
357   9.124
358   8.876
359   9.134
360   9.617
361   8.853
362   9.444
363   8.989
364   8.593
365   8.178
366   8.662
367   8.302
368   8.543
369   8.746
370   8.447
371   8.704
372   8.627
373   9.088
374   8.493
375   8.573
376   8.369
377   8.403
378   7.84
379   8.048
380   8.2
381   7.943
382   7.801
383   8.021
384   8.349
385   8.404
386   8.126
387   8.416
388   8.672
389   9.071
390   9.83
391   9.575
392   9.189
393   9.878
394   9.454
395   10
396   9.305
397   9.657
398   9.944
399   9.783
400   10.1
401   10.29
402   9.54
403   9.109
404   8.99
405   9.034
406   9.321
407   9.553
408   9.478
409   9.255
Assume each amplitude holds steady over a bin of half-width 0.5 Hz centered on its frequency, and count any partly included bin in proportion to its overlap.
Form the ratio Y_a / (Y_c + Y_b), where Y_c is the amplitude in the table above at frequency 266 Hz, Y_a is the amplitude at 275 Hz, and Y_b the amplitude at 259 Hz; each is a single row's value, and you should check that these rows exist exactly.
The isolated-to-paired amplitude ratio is 0.57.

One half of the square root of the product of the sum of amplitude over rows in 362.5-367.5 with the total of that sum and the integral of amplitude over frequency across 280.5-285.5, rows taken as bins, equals 32.2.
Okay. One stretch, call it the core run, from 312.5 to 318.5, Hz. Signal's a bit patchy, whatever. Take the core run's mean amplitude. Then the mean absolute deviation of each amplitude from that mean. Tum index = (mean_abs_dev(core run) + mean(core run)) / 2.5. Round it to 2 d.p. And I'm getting 3.94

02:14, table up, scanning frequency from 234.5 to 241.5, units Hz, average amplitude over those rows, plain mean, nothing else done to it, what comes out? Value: 9.7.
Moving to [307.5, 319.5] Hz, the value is 9.6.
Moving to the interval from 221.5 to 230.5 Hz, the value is 9.0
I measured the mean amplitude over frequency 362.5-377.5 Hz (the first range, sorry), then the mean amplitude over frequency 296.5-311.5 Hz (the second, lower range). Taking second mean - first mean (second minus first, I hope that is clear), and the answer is 1.6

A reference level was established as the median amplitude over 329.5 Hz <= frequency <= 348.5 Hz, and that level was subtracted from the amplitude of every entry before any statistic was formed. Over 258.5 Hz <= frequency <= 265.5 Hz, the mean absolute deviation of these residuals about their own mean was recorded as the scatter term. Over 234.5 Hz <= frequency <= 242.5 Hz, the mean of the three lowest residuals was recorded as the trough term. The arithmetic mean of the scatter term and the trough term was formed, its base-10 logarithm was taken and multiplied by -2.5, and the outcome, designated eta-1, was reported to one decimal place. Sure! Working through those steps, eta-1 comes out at 1.4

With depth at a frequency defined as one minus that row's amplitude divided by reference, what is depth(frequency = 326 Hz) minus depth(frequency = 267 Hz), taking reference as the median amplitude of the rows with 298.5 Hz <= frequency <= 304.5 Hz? 0.10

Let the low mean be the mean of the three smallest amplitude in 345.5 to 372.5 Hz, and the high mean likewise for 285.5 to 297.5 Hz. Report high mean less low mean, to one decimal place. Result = 1.9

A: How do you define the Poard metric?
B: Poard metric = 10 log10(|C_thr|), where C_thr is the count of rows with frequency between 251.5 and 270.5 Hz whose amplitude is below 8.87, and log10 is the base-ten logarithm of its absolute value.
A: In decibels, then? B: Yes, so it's 9.5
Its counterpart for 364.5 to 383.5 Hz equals 12.6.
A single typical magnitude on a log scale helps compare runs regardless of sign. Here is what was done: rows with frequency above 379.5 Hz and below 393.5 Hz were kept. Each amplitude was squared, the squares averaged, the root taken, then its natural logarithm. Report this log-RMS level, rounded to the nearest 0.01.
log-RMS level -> 2.16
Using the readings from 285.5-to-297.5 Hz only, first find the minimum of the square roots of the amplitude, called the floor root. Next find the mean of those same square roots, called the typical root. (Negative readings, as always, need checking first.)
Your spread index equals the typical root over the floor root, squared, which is 1.06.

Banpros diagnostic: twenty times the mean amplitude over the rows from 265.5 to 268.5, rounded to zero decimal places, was 192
